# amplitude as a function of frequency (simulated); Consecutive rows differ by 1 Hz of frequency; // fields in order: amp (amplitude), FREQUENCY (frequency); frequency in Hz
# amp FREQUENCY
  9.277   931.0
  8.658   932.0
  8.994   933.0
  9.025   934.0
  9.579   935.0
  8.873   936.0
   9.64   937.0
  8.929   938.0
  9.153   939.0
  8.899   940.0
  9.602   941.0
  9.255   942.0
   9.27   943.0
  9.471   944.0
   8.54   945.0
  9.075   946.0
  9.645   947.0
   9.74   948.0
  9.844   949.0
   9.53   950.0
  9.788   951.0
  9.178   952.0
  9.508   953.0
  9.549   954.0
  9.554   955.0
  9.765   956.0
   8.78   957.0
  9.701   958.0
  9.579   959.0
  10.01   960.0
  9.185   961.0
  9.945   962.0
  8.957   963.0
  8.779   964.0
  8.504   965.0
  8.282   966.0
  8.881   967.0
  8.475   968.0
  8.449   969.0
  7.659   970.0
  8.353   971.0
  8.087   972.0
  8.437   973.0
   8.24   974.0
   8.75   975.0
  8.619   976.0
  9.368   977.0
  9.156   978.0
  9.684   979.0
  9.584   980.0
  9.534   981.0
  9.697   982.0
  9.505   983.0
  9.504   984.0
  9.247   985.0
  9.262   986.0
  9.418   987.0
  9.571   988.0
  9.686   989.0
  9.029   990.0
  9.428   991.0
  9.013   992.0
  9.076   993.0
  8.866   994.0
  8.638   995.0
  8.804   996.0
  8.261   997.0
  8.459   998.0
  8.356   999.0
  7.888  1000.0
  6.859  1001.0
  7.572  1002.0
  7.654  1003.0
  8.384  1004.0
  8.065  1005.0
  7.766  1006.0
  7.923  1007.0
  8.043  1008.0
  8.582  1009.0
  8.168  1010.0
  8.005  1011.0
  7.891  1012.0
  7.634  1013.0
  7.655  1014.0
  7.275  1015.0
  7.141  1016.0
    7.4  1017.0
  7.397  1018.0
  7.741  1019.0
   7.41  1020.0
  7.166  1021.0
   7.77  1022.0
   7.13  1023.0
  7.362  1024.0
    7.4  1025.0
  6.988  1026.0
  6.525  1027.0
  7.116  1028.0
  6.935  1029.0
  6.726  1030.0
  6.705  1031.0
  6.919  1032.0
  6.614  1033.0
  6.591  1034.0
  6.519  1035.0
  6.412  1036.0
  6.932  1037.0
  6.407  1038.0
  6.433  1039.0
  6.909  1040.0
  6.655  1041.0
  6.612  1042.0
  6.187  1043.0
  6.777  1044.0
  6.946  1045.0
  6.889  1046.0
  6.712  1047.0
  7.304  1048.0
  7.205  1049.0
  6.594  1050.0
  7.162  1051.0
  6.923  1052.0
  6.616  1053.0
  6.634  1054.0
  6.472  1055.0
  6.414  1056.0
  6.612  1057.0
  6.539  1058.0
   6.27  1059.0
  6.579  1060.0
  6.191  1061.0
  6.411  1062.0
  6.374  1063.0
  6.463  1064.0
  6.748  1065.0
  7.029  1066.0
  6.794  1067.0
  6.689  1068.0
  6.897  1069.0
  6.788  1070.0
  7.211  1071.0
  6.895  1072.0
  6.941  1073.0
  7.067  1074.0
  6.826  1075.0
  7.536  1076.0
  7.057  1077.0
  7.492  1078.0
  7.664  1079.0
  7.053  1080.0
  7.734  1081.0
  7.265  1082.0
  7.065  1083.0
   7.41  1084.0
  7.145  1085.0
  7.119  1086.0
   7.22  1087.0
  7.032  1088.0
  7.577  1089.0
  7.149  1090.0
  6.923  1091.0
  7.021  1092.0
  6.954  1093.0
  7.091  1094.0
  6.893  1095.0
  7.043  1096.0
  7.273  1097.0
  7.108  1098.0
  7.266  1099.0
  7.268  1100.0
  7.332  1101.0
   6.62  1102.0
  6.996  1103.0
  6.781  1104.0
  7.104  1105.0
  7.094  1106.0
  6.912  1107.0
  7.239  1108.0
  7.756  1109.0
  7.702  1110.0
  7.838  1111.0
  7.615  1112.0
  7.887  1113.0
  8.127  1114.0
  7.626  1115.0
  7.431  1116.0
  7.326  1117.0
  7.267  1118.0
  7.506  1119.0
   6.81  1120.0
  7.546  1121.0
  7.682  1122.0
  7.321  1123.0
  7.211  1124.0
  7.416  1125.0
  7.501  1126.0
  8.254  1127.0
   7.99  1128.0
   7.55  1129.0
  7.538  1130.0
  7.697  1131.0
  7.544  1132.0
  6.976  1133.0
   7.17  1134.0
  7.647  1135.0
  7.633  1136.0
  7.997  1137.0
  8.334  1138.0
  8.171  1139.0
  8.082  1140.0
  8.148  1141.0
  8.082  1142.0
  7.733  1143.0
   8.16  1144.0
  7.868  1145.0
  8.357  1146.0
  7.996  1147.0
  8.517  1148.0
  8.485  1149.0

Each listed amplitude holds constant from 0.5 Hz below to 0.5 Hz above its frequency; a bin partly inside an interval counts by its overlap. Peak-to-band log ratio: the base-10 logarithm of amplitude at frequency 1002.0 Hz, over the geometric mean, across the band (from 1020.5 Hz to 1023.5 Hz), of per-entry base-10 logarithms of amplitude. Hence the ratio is 1.02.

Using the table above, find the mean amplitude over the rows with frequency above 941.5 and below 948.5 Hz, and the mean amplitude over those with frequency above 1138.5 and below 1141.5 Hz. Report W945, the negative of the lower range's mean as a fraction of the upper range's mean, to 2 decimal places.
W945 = -1.14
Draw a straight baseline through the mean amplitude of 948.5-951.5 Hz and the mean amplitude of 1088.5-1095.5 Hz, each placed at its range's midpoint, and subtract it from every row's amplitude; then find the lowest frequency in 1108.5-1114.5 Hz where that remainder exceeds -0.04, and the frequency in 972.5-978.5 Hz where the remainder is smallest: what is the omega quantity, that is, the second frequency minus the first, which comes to -135 Hz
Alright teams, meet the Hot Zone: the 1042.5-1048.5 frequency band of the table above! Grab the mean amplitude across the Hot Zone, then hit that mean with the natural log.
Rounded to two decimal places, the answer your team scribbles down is 1.92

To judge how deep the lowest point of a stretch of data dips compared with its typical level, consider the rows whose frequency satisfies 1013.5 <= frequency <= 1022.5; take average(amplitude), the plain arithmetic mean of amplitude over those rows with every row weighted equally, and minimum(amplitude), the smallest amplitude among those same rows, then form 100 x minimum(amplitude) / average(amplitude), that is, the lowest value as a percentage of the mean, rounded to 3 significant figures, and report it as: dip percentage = 96.0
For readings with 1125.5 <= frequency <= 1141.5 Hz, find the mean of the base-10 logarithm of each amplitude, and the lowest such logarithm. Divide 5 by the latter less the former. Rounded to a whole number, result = -109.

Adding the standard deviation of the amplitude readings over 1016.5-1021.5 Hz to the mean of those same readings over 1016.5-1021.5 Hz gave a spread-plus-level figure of 7.6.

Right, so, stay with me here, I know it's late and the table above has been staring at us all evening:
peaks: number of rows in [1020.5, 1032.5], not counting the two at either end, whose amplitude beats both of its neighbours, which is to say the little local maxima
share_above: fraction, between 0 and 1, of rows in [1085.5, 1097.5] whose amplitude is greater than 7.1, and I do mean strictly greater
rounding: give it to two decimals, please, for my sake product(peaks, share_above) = 1.25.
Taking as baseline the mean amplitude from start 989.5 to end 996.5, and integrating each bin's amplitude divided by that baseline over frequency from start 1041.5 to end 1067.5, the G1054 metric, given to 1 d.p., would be 19.3 Hz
